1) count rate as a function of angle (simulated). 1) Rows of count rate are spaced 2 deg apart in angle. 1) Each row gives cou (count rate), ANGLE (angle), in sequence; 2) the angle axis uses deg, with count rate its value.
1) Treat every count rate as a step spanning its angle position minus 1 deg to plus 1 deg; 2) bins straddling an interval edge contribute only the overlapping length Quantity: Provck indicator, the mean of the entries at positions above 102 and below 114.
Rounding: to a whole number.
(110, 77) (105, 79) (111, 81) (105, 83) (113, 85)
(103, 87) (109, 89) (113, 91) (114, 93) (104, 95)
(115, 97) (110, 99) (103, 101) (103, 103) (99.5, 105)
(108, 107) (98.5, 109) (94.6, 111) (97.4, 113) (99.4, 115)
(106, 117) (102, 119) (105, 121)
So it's 100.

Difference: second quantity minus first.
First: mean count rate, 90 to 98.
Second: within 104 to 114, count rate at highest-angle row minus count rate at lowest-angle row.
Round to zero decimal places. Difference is -114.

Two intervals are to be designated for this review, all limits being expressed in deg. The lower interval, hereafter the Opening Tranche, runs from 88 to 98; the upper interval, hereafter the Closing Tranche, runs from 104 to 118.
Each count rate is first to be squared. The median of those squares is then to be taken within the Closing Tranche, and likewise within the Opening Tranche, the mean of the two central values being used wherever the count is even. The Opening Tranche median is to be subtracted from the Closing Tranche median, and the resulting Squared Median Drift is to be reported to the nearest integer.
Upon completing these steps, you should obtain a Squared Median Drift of -2889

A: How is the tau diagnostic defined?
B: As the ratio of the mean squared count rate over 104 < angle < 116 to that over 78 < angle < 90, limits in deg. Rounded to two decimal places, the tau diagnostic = 0.86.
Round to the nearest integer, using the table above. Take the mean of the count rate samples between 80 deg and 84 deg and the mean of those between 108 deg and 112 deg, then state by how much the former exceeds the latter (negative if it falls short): 11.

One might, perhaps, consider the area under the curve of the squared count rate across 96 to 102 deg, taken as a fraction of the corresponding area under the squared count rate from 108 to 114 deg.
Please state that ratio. 1.28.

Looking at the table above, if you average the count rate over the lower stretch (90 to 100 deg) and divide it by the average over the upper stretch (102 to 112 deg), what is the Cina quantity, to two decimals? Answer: 1.10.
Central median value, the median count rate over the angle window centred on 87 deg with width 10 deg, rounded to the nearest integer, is 109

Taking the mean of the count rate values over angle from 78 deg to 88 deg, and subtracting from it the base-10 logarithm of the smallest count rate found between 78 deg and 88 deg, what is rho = 105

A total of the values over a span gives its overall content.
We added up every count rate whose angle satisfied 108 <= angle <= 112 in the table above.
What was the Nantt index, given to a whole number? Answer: 193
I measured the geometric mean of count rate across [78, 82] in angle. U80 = 108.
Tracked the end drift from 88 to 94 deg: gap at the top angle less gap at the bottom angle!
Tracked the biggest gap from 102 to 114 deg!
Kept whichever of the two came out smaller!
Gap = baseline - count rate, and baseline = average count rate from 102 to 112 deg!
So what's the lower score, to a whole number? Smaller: -5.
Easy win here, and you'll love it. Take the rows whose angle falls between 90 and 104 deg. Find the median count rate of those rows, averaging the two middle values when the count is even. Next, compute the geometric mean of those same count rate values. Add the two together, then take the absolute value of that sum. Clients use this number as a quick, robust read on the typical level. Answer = 219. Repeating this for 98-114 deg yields 203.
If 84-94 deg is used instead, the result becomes 223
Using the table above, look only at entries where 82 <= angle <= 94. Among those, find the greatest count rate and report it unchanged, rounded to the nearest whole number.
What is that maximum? 114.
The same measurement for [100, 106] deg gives 103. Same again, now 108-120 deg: 106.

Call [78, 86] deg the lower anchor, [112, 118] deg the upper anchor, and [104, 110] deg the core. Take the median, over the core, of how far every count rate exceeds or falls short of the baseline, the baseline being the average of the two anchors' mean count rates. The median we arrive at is -5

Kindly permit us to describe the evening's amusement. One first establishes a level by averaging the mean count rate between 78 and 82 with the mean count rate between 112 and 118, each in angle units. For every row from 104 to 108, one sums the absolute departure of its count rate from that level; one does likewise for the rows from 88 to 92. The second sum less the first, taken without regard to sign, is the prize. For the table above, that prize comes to 4.6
